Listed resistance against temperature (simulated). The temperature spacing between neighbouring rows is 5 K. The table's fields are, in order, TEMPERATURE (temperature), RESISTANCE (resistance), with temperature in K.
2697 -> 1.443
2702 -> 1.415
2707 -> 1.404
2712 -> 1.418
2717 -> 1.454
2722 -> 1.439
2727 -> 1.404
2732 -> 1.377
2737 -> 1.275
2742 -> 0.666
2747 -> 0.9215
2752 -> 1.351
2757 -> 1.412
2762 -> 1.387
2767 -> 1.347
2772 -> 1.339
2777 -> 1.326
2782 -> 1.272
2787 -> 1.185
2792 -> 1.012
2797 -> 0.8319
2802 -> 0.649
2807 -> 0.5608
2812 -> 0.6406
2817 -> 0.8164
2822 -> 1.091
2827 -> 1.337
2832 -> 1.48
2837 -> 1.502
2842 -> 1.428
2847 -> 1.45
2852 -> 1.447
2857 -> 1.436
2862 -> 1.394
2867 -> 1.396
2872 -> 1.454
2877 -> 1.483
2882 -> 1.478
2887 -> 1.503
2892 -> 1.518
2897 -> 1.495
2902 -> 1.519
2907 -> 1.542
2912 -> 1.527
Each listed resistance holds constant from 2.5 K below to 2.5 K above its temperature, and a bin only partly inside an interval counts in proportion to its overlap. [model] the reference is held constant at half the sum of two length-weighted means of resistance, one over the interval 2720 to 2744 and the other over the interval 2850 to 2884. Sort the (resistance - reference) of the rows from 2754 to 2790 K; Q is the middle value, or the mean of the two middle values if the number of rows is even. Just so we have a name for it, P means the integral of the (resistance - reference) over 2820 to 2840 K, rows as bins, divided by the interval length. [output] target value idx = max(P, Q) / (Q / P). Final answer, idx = -0.39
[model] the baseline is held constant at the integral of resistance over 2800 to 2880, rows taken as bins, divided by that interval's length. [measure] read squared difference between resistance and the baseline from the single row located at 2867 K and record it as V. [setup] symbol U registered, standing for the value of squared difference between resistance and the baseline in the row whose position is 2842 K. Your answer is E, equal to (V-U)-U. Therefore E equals -0.05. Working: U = 0.040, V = 0.028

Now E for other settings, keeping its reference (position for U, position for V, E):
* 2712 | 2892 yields 0.01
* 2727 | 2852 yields -0.01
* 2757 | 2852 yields -0.02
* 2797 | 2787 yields -0.31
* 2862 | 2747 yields 0.04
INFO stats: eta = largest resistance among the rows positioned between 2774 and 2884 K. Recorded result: 1.502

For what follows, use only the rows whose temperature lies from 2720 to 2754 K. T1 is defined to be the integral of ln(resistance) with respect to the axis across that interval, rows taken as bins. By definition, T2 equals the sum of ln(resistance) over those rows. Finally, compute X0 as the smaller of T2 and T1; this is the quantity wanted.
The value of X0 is 1.1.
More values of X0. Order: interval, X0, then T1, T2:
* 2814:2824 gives -0.8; -1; -0.1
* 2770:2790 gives 1.0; 5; 1.0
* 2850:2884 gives 2.6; 12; 2.6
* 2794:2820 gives -9.2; -9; -1.8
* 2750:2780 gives 1.8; 9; 1.8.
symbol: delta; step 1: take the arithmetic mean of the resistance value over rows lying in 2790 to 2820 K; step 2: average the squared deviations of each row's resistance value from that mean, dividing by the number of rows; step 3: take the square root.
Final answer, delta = 0.15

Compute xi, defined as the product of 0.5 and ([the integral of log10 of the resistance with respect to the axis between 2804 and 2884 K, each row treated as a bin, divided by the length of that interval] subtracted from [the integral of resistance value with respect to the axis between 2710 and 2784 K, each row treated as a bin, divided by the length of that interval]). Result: 0.60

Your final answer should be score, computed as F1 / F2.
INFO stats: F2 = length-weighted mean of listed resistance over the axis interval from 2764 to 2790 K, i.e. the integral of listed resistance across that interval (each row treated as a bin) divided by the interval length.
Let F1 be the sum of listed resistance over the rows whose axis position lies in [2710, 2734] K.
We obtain 5.5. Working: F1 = 7.1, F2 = 1.29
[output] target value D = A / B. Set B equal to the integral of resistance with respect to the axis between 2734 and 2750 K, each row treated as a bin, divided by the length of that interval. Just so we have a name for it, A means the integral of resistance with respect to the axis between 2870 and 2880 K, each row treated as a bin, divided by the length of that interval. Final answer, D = 1.5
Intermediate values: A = 1.47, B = 0.98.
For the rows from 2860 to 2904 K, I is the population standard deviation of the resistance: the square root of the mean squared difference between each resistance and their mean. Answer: 0.04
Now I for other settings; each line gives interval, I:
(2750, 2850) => 0.30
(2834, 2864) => 0.03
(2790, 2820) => 0.15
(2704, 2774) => 0.22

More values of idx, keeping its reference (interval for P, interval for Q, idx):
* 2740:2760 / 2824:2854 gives -0.23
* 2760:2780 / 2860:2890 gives 0.01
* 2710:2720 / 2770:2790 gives -0.23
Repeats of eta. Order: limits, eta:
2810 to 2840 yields 1.502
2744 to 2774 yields 1.412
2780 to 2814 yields 1.272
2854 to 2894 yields 1.518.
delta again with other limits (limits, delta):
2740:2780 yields 0.25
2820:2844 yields 0.15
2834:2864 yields 0.03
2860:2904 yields 0.04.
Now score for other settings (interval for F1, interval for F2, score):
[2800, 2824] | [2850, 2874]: 2.6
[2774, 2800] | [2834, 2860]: 3.9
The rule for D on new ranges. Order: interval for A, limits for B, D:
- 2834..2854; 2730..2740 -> 1.1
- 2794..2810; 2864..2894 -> 0.5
